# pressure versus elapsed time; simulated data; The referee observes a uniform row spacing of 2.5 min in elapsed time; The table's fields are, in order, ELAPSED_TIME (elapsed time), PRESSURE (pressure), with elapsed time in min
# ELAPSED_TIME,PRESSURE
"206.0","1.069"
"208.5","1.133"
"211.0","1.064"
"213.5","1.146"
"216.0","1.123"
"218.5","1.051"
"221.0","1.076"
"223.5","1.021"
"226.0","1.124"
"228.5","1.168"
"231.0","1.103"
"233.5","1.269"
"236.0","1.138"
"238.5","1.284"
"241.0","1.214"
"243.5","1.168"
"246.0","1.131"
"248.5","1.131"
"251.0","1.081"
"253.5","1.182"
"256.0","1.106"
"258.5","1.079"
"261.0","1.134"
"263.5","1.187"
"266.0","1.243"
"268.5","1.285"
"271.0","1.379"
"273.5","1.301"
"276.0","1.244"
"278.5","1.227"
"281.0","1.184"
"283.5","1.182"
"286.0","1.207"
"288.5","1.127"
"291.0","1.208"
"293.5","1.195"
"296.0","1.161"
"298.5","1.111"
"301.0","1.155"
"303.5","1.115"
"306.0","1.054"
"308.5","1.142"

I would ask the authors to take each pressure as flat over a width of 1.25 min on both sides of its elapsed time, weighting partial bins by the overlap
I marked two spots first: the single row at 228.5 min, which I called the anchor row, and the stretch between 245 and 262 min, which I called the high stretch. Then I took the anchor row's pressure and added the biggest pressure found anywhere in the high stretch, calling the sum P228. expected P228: 2.35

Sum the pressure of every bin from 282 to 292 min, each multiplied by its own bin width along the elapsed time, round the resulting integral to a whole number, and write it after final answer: 12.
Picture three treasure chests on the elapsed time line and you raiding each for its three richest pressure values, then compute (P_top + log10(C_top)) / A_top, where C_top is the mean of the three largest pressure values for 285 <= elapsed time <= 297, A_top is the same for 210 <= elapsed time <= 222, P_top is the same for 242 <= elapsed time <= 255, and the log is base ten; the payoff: 1.11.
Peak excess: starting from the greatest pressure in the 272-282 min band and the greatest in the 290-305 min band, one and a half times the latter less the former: 0.511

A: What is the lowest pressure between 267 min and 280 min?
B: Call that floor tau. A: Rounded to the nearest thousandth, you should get 1.227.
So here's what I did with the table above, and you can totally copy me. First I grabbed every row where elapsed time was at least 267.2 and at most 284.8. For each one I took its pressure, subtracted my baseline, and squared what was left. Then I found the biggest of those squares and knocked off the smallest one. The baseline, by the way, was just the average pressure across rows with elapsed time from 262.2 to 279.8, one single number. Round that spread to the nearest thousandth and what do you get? 0.012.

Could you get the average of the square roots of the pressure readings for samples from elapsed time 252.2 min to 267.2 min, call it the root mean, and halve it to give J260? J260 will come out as 0.537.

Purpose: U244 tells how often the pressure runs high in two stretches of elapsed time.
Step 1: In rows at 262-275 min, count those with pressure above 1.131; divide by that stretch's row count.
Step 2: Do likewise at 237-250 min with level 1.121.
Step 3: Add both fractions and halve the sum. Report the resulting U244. 1.0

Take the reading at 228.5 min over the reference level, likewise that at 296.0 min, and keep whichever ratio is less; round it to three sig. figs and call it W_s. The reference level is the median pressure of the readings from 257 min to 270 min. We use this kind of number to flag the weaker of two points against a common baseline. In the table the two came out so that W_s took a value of 0.978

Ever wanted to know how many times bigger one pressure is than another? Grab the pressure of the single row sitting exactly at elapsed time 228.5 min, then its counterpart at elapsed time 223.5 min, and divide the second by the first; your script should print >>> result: 0.87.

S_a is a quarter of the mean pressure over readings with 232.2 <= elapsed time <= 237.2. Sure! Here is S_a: 0.301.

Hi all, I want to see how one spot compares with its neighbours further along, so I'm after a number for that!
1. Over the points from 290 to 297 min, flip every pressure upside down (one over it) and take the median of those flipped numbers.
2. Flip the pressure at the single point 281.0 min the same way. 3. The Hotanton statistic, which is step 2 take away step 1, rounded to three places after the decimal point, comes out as 0.008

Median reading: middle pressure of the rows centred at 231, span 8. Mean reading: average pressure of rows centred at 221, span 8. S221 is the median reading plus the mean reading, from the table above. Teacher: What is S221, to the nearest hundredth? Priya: 2.22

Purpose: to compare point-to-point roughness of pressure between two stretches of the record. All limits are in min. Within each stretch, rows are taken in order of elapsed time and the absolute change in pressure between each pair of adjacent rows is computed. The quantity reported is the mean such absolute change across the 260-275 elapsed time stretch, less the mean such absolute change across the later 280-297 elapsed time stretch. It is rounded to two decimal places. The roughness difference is 0.03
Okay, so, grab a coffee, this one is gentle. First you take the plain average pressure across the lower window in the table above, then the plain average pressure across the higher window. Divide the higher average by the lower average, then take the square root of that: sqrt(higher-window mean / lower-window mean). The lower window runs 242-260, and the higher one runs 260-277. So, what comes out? 1.06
